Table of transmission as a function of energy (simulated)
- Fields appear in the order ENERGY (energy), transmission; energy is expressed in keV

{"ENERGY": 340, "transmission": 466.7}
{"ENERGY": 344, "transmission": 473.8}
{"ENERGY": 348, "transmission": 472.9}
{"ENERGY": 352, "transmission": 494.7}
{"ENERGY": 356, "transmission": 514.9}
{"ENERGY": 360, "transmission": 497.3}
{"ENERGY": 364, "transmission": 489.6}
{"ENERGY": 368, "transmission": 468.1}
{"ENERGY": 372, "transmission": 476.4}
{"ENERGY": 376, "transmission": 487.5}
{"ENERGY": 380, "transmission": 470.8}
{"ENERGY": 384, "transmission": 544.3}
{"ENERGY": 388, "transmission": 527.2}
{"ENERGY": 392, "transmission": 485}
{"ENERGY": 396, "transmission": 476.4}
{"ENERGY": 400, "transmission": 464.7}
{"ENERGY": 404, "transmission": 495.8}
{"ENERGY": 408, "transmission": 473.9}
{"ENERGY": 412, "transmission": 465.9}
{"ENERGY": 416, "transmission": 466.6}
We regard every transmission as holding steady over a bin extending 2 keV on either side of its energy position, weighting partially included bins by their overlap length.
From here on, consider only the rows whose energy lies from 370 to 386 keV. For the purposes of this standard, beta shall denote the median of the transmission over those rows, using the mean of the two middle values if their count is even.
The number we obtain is 482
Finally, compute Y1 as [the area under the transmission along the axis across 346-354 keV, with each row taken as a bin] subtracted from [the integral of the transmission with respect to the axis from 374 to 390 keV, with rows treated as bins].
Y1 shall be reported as 4249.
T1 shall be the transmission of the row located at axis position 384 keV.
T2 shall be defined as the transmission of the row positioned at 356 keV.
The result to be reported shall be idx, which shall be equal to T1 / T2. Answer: 1.06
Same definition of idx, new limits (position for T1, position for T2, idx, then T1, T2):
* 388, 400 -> 1.13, 527.2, 464.7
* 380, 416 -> 1.01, 470.8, 466.6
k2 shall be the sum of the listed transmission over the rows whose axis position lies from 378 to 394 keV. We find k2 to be 2027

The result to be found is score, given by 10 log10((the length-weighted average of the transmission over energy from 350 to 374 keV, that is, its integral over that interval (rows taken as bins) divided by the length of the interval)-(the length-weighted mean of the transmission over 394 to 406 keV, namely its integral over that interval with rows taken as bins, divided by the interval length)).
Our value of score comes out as 10.5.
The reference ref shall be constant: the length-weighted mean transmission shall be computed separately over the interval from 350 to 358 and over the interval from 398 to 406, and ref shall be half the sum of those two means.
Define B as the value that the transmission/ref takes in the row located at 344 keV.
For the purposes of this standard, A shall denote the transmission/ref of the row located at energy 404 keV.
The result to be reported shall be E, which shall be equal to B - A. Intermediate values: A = 1.01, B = 0.96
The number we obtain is -0.04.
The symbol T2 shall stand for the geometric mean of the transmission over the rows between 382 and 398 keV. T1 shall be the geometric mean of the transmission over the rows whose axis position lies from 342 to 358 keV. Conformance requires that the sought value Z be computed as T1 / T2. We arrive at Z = 0.96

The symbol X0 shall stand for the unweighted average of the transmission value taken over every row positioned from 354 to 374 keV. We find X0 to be 489.3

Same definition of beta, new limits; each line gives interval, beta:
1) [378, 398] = 485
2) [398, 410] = 474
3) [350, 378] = 490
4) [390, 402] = 476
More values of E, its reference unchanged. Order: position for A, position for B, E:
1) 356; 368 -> -0.10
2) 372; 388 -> 0.10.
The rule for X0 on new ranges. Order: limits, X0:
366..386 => 489.4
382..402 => 499.5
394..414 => 475.3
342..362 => 490.7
